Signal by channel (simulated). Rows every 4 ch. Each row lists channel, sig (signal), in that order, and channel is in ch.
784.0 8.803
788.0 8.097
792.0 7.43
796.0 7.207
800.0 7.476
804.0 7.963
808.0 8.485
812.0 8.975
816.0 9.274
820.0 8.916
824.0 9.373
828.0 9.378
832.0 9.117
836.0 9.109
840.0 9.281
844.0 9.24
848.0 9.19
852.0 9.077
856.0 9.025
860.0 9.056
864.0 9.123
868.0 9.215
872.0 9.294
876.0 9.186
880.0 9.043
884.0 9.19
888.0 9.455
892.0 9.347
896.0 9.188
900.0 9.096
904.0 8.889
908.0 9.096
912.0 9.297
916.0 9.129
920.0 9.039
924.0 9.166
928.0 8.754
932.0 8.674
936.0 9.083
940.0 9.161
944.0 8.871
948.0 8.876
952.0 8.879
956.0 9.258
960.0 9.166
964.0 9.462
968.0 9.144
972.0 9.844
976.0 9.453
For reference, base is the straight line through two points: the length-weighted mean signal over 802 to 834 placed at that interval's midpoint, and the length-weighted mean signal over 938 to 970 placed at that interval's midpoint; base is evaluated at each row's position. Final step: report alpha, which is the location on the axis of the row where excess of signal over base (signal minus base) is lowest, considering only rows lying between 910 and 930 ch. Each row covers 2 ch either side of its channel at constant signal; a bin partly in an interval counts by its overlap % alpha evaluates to 928.0 ch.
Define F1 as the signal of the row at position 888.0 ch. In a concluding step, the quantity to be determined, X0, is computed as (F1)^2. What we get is 89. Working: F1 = 9.455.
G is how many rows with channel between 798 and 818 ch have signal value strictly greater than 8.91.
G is 2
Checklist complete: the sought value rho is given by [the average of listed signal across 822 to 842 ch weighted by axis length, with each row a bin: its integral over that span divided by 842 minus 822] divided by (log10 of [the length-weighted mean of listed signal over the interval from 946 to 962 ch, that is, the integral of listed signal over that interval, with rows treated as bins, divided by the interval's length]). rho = 9.67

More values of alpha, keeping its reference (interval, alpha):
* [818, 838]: 820.0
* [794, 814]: 796.0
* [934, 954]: 952.0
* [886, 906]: 904.0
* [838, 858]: 856.0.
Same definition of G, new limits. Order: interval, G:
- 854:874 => 5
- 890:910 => 4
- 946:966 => 3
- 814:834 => 5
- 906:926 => 5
